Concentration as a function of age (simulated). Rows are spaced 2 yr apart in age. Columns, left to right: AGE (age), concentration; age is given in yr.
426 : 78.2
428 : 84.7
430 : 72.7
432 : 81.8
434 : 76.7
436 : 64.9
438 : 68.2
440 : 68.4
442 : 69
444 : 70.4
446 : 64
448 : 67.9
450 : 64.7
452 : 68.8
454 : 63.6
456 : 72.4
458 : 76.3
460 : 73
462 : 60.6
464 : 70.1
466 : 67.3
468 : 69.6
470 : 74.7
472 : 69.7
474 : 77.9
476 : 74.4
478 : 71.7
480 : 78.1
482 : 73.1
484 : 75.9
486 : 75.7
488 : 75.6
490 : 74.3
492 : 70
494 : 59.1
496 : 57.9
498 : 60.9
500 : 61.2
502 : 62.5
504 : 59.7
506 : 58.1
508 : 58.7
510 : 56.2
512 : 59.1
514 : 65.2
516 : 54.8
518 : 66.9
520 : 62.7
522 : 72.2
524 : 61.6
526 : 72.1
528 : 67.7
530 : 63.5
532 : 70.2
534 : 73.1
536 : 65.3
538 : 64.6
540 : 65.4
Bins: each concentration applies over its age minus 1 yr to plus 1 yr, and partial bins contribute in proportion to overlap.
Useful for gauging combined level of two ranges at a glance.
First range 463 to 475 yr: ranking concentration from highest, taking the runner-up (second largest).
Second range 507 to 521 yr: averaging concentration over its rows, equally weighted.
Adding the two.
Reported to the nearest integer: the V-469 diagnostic 135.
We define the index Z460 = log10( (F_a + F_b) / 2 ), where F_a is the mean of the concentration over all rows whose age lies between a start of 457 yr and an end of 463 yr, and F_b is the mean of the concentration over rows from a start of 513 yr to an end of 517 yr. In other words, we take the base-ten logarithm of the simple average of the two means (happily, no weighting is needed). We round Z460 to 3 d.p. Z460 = 1.813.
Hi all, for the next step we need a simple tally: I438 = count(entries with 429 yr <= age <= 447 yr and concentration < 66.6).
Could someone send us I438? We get 2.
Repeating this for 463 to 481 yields 0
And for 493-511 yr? 9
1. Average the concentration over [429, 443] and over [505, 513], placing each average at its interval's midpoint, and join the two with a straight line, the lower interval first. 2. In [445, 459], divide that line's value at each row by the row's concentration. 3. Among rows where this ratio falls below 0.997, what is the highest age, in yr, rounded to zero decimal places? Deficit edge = 458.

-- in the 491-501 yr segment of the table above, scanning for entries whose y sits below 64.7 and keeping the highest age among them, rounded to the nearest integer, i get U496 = 500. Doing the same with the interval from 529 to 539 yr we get 538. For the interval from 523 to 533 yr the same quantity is 530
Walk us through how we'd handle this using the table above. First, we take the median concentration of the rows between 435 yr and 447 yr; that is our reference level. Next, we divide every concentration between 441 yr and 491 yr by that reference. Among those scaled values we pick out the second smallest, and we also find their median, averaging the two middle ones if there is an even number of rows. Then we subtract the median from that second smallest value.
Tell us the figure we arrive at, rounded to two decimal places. -0.12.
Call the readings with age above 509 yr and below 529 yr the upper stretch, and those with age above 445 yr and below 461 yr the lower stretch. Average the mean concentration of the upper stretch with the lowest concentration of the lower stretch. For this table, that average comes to 64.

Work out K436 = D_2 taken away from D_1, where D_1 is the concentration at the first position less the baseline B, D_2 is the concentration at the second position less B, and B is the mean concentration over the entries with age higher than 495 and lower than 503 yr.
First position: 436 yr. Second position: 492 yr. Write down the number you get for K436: -5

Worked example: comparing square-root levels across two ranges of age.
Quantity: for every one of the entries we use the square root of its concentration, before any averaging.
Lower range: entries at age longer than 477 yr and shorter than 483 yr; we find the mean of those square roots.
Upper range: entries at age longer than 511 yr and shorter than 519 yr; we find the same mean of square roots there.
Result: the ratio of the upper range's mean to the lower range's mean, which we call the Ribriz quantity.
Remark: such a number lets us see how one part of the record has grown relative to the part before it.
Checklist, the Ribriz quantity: 0.91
